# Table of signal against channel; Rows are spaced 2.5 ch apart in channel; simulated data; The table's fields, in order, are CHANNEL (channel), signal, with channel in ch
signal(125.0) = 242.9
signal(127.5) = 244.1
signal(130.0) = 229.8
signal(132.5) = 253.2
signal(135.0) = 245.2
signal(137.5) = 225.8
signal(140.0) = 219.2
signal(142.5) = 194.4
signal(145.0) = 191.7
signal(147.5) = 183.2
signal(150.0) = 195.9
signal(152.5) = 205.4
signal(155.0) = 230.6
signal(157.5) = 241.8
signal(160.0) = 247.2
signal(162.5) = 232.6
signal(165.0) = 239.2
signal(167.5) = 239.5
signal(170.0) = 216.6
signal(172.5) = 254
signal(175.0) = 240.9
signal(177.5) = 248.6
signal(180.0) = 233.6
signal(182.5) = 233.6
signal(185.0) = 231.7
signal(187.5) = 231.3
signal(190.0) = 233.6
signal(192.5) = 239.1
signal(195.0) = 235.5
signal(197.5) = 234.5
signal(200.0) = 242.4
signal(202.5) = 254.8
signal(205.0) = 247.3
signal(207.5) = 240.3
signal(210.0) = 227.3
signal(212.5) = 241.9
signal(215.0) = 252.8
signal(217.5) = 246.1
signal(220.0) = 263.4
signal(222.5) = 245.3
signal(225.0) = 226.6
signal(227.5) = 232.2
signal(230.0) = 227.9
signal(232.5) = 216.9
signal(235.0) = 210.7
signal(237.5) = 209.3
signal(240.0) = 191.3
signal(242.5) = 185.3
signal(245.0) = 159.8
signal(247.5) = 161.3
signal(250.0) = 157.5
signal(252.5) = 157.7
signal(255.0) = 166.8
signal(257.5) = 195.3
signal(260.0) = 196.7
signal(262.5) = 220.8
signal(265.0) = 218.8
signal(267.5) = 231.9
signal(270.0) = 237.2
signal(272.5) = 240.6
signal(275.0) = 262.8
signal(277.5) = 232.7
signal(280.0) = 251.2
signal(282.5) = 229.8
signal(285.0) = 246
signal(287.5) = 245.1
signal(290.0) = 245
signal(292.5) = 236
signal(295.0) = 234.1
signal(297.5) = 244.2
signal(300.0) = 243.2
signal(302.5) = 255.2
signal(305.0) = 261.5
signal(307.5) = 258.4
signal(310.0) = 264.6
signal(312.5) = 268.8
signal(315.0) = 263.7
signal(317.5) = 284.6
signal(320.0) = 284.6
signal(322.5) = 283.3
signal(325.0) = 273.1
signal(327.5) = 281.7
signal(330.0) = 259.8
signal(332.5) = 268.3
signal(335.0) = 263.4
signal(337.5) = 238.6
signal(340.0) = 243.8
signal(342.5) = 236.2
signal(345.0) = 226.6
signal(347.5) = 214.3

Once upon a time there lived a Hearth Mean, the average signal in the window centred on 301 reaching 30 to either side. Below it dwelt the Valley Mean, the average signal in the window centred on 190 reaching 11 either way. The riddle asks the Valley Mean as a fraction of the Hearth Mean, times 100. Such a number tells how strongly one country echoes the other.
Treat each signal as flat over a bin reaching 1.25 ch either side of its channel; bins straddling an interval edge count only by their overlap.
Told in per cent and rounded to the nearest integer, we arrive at 92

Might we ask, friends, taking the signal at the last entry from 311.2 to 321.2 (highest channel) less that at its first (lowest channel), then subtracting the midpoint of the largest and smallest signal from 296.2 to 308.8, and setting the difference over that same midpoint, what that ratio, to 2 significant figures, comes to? -0.94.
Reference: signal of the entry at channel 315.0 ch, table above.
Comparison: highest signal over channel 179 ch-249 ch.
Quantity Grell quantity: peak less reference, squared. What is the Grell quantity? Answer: 0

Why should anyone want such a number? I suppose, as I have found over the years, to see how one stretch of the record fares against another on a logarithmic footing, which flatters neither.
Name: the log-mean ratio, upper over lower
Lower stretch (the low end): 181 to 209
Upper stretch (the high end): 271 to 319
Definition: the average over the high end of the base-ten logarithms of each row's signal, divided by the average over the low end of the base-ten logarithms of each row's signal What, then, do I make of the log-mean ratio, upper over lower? 1.01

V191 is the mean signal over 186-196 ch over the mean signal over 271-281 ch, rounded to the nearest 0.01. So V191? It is 0.95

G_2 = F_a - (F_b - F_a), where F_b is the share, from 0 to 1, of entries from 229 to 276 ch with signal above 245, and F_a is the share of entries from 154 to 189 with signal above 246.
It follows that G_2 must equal 0.4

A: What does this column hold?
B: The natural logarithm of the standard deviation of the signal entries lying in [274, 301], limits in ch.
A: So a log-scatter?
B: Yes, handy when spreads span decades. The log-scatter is 2.2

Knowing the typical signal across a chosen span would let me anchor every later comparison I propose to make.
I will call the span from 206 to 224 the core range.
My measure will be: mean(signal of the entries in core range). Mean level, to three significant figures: 245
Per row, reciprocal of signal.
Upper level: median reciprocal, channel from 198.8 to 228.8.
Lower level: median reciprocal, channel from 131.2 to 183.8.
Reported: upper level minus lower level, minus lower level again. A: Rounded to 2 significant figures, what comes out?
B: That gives -0.0045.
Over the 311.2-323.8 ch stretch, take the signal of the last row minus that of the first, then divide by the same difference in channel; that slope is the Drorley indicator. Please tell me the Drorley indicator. 1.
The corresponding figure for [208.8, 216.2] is 5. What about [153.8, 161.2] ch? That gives 3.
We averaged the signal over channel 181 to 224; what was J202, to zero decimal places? 241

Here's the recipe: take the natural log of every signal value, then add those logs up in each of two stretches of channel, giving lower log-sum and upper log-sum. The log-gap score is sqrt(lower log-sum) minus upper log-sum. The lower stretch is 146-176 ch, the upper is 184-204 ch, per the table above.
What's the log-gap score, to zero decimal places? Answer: -36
